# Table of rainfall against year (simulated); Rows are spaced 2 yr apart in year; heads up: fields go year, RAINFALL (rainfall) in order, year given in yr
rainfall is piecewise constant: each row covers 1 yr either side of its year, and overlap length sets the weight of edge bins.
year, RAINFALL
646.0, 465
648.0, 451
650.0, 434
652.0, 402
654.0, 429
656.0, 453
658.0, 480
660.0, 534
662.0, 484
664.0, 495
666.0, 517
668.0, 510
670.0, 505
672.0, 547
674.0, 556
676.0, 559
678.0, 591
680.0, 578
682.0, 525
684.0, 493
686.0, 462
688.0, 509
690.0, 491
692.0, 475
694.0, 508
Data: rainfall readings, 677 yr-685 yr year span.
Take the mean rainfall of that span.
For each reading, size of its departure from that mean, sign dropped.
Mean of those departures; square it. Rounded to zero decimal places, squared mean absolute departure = 1425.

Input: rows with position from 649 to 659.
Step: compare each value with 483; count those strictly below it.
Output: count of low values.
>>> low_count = 5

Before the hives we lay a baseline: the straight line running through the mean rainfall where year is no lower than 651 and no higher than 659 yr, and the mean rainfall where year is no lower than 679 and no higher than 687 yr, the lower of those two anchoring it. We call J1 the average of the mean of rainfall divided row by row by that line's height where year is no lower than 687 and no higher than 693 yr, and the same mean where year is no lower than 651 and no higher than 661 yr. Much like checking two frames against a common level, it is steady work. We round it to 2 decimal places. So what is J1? 0.98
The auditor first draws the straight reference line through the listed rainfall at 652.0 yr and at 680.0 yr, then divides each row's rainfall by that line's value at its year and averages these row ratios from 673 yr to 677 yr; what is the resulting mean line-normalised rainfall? 1.020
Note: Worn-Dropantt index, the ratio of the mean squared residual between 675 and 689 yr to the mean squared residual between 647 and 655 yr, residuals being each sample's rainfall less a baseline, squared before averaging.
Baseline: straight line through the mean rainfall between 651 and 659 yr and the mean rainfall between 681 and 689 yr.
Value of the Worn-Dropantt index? 9.2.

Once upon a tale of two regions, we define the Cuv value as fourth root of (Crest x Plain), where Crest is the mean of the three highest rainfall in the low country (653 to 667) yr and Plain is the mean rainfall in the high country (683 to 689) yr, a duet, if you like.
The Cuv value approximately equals 22.4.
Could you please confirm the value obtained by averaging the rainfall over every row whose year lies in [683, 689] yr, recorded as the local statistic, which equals 488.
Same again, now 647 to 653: 429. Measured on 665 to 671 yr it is 511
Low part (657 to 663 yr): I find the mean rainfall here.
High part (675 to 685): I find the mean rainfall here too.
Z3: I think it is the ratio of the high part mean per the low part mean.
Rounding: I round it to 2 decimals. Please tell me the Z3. 1.10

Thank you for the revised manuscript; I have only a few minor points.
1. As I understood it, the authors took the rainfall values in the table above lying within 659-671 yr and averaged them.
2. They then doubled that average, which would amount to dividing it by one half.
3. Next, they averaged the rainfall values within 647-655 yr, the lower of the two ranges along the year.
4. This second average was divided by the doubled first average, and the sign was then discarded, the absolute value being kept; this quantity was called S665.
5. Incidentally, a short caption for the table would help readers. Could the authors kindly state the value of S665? 0.423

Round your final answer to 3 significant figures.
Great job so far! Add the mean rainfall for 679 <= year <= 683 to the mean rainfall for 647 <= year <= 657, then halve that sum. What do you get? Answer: 493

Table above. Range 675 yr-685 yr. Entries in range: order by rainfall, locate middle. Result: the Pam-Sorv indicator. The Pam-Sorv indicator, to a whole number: 559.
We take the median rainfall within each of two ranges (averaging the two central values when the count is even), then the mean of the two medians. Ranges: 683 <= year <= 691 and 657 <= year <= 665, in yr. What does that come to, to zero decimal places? 491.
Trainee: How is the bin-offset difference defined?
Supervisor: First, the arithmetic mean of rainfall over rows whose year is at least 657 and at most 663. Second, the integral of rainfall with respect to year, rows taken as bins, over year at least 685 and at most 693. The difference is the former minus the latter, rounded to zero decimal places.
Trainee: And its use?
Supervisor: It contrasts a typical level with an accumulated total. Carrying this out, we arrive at -3375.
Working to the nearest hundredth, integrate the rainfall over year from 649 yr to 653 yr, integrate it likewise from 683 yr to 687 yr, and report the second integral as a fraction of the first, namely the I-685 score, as 1.14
